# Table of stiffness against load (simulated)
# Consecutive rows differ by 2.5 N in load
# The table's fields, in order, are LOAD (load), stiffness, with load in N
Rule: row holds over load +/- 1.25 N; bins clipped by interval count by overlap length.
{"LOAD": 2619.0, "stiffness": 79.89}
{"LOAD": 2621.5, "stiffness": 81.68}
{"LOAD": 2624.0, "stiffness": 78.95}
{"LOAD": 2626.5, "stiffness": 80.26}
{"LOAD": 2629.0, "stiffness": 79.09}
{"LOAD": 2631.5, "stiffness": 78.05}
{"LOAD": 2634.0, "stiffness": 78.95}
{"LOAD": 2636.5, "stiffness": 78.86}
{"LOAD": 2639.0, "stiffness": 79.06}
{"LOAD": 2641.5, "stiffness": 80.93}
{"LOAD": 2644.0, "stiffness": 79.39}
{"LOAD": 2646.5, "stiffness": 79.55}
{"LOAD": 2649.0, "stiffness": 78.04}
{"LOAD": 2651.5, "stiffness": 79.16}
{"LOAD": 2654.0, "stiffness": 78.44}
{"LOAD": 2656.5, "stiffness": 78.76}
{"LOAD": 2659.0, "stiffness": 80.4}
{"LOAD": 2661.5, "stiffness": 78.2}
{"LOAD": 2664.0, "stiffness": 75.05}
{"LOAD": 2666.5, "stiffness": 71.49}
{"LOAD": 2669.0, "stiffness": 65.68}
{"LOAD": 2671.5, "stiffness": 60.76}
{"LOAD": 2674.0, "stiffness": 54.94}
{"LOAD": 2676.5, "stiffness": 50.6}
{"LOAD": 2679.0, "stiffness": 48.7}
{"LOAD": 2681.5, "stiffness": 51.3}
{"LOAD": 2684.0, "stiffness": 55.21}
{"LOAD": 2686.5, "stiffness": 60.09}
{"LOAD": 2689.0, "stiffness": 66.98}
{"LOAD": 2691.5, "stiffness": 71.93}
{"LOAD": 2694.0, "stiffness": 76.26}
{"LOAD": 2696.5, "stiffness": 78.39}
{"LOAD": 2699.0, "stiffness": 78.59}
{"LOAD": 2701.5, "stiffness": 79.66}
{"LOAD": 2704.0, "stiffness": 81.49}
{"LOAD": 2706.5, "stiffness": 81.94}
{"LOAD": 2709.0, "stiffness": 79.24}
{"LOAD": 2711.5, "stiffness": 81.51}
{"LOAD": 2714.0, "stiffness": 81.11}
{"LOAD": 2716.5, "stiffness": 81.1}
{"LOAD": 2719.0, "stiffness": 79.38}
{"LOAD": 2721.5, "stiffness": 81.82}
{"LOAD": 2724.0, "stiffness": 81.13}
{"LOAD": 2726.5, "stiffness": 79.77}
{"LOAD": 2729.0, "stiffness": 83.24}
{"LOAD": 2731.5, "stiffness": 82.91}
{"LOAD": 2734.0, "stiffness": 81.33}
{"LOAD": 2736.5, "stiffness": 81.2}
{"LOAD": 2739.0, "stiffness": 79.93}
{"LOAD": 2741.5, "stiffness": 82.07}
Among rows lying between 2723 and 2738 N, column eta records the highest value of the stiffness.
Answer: 83.24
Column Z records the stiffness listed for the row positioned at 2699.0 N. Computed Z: 78.59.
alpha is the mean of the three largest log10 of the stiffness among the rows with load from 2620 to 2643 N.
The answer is 1.91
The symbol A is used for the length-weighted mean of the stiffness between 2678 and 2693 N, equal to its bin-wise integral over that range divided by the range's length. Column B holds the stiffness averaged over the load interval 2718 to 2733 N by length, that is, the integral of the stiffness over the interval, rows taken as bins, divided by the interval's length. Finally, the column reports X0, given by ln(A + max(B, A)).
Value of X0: 4.95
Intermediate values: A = 59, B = 81.4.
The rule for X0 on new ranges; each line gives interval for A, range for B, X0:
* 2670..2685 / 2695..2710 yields 4.89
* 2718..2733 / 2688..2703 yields 5.09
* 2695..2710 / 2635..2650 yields 5.07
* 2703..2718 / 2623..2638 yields 5.09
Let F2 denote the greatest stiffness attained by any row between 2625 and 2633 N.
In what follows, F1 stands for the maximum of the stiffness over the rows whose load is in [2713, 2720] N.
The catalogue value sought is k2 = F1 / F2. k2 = 1.01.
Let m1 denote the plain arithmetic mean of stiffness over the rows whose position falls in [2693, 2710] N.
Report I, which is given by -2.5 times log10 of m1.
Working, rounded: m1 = 79.4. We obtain -4.75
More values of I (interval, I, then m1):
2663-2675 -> -4.54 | 65.6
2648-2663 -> -4.74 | 78.8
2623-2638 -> -4.74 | 79.0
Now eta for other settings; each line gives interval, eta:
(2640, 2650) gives 80.93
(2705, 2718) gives 81.94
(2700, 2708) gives 81.94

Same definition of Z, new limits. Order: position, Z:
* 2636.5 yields 78.86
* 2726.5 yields 79.77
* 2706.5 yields 81.94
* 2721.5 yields 81.82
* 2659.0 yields 80.4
